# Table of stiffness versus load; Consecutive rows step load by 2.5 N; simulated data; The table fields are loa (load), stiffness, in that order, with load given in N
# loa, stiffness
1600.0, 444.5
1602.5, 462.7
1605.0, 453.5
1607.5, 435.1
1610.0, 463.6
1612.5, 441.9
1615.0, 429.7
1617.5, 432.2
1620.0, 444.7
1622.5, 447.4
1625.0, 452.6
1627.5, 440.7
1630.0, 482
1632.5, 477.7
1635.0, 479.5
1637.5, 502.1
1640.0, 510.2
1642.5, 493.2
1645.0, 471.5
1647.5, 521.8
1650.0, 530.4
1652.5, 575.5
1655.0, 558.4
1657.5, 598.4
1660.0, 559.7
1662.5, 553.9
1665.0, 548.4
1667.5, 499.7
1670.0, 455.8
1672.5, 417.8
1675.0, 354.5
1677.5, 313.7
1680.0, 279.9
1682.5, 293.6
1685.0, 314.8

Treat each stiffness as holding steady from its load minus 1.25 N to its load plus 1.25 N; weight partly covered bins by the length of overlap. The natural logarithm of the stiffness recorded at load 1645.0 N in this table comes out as 6.16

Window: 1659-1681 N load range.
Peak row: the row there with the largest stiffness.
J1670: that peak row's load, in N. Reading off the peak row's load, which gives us 1660.0 N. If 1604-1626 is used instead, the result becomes 1610.0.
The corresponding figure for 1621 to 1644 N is 1640.0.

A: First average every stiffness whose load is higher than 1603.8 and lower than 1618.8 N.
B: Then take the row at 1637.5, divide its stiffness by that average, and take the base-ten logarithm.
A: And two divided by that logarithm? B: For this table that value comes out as 37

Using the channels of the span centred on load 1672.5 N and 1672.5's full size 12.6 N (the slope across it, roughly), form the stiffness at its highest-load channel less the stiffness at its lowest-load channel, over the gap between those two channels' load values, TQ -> -19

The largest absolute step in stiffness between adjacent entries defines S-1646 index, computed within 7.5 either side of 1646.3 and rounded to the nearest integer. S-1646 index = 50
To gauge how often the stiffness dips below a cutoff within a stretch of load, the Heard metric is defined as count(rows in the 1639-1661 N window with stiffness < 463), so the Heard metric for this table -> 0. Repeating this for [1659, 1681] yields 5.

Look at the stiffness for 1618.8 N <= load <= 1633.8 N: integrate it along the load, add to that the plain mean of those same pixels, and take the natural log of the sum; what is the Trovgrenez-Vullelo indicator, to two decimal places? 8.90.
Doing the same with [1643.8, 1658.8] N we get 9.07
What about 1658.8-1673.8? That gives 9.00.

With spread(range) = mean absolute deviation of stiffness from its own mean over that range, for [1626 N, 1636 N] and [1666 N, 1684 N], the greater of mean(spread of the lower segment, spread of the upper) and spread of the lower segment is 43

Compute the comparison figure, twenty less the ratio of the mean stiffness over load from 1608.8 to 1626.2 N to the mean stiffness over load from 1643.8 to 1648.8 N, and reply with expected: 19.1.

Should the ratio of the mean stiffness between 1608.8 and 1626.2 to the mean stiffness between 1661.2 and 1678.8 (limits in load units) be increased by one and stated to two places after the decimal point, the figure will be 1.99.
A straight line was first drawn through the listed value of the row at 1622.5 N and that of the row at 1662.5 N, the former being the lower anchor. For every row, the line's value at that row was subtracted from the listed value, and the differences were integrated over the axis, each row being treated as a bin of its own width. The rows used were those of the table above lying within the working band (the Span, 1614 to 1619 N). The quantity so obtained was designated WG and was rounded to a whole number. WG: 1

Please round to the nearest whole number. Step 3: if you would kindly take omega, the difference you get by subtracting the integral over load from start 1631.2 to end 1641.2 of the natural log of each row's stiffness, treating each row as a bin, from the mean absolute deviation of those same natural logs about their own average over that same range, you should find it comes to -62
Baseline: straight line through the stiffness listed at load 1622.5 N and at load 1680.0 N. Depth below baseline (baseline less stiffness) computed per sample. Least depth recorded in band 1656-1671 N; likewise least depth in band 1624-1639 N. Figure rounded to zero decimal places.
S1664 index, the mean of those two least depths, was -176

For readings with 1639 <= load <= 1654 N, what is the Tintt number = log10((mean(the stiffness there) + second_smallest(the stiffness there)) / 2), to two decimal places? 2.70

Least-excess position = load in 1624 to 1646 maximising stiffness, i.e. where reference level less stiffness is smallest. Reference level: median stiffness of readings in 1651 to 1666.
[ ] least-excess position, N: 1640.0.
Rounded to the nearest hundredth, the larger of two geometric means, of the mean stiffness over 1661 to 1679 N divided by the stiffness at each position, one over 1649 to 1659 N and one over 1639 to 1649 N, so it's 0.90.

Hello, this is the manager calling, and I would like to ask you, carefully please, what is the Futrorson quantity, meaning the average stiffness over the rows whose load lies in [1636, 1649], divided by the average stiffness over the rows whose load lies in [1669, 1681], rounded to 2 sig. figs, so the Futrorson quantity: 1.4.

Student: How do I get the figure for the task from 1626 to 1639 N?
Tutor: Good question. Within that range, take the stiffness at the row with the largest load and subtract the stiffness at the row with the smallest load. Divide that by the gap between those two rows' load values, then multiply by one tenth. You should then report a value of 0.6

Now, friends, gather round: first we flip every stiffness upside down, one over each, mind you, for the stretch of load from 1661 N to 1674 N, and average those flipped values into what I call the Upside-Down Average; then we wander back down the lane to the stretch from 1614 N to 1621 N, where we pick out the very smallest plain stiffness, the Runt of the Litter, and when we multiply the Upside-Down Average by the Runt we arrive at 0.88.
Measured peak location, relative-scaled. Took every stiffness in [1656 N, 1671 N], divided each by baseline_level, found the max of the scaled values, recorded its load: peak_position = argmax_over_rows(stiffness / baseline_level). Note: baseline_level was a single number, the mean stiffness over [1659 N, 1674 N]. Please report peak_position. 1657.5 N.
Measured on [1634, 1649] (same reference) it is 1647.5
